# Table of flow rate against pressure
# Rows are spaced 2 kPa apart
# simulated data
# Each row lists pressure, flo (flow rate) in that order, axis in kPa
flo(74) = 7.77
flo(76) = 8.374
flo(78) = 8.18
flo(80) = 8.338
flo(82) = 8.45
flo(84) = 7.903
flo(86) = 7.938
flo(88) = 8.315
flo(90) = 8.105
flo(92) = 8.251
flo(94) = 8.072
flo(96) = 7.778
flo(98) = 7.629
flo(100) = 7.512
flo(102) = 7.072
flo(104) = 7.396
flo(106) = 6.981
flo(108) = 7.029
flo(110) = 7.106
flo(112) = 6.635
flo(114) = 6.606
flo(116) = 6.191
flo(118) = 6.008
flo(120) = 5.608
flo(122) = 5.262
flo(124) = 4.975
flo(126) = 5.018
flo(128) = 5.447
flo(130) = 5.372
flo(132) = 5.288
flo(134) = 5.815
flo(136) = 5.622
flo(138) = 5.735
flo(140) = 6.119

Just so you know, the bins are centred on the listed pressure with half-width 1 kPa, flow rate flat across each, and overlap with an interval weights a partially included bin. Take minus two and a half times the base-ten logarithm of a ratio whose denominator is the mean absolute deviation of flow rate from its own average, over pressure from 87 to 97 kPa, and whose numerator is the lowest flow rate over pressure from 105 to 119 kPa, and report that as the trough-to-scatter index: -4.1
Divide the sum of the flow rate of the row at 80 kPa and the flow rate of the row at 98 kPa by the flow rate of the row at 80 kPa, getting 1.91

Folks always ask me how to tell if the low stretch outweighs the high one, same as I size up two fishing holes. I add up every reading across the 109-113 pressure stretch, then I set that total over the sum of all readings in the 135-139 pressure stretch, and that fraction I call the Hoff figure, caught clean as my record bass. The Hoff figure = 1.21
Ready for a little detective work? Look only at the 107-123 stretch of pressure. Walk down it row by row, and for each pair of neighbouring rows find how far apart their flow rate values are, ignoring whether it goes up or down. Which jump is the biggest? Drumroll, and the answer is 0.47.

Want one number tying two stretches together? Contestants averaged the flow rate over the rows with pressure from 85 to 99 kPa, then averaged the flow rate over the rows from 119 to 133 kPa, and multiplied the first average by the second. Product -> 42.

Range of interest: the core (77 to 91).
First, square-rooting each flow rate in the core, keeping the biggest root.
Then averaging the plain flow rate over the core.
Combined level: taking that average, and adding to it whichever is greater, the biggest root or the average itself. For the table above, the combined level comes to 16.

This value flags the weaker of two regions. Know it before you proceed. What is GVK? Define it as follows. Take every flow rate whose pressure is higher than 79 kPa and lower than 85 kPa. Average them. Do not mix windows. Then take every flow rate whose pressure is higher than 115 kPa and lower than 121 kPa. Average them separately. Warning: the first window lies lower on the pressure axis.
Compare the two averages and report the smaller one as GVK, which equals 5.9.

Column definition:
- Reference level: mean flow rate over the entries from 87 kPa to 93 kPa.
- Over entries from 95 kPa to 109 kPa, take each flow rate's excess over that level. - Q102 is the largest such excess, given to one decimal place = -0.4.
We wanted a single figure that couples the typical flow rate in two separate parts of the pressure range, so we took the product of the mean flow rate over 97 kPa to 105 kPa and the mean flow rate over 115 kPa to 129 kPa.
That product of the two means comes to 41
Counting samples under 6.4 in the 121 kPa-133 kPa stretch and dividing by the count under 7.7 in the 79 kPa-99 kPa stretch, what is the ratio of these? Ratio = 6.00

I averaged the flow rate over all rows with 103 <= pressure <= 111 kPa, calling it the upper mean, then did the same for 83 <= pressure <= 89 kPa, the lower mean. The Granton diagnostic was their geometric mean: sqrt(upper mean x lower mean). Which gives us 7.6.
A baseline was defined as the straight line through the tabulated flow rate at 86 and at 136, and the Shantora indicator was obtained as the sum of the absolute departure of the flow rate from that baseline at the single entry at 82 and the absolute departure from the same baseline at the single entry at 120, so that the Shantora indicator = 1.1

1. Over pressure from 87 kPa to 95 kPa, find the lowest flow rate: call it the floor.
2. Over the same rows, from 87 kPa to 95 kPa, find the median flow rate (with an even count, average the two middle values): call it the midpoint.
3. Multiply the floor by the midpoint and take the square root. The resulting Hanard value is 8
